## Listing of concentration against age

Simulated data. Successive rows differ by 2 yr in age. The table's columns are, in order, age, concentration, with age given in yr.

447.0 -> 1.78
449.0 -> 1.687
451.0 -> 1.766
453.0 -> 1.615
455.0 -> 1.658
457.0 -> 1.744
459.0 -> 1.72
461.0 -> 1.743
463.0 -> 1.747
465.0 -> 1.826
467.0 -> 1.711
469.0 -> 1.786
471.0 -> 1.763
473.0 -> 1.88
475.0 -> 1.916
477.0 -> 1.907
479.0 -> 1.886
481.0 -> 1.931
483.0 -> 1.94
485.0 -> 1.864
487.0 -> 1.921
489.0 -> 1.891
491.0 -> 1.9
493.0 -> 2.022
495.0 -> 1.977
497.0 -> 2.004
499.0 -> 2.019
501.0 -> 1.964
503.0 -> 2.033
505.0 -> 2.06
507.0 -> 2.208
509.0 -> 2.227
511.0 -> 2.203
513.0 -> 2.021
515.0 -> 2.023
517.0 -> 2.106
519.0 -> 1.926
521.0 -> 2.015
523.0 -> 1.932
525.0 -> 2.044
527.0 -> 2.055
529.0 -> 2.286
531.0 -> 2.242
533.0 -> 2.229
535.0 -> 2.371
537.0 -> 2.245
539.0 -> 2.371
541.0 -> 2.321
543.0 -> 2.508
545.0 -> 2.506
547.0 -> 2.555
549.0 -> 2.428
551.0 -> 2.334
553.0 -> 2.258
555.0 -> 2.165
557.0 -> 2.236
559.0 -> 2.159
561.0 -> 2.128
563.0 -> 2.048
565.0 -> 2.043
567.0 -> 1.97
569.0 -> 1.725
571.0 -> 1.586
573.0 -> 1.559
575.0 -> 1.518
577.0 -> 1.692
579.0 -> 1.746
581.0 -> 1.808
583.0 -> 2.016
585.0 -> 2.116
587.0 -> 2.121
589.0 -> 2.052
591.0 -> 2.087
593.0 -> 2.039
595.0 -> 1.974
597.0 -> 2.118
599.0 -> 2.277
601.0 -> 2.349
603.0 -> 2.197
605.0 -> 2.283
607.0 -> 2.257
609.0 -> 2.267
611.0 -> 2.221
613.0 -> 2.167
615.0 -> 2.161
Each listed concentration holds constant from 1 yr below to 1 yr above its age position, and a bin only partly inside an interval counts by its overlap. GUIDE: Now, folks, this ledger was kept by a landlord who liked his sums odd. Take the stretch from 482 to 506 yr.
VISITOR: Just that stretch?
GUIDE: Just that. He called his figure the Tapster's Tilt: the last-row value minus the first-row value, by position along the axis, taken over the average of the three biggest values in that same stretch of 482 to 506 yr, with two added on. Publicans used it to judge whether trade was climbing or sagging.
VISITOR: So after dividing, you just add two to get 2.06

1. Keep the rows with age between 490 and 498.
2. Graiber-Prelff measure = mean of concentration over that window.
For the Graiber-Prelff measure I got 2.0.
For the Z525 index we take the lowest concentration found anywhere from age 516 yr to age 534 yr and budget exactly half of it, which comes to 0.96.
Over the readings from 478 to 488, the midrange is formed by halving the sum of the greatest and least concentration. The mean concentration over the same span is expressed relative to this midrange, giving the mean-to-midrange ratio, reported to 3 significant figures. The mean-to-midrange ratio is 1.00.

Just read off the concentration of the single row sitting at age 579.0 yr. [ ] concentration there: 1.746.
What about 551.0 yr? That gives 2.334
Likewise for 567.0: 1.97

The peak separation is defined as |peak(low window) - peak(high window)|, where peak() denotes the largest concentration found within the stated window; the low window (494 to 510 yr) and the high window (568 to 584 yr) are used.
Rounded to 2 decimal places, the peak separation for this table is 0.21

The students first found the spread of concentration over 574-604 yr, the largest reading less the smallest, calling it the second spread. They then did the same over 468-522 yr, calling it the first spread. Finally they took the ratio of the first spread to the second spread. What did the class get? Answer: 0.56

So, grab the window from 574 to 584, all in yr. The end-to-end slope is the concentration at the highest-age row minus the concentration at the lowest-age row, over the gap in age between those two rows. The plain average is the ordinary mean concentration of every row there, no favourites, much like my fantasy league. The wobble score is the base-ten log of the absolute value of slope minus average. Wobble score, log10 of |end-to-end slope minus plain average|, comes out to 0.229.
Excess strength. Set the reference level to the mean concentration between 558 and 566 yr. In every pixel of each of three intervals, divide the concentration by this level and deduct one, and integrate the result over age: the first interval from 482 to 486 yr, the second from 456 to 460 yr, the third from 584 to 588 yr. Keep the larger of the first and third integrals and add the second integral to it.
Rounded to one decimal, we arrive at -0.6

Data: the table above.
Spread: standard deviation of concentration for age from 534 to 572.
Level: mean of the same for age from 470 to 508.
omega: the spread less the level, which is -1.70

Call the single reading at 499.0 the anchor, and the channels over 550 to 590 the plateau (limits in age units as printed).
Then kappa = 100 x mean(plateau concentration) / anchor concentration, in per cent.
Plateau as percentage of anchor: 97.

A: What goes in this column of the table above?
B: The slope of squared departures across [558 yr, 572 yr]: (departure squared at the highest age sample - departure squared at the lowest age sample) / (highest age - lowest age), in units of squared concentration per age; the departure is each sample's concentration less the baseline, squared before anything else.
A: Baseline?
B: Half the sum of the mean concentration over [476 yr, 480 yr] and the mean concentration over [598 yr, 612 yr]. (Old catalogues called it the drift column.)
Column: 0.020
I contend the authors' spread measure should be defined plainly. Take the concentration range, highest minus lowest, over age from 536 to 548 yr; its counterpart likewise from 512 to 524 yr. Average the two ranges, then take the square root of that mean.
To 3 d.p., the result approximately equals 0.495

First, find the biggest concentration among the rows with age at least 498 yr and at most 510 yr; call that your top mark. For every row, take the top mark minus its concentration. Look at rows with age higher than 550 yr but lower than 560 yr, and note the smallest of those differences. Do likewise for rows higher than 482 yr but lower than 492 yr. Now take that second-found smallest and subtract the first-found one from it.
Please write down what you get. 0.39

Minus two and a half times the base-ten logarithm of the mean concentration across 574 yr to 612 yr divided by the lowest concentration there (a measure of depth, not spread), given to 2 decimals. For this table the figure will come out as -0.33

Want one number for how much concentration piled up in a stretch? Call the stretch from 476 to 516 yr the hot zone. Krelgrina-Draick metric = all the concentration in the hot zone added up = 40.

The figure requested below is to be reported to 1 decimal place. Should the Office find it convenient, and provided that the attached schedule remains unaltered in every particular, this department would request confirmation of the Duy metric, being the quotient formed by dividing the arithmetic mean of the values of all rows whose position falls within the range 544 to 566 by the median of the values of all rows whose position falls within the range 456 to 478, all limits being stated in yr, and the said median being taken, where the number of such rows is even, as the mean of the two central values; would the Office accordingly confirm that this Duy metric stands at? 1.3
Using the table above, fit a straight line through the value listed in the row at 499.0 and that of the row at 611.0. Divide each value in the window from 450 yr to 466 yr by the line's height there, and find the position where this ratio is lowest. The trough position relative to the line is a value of 453.0 yr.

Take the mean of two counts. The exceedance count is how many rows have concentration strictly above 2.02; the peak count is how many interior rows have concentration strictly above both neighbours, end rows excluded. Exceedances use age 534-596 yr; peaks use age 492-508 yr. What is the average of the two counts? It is 11.0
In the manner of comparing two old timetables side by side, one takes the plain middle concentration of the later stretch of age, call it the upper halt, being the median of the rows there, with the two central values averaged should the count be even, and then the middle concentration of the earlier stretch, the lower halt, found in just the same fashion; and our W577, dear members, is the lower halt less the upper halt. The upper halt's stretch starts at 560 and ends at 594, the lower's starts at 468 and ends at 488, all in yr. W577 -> -0.12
